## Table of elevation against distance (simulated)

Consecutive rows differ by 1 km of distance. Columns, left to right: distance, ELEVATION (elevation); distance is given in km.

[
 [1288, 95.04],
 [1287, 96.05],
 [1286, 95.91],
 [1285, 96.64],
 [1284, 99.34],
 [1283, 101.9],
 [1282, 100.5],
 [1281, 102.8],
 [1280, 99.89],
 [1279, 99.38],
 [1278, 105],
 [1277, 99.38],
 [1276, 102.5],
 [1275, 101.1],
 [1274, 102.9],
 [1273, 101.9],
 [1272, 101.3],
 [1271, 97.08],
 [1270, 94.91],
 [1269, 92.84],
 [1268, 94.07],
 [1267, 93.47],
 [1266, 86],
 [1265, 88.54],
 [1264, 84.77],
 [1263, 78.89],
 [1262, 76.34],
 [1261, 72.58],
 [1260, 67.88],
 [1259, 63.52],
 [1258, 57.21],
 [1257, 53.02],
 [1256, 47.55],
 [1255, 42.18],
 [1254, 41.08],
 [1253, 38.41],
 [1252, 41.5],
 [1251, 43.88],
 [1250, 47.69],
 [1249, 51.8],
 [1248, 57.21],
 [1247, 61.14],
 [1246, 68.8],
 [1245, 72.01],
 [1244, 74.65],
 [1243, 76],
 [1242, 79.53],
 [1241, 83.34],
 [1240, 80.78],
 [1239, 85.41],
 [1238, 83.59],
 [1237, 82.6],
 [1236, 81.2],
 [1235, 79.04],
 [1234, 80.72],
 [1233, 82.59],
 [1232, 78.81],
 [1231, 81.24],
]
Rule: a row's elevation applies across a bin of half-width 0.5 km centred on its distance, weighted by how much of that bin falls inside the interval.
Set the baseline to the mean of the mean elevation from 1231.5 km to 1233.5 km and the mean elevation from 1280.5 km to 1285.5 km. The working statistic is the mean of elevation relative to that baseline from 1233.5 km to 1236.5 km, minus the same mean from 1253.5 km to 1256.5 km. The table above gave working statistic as 37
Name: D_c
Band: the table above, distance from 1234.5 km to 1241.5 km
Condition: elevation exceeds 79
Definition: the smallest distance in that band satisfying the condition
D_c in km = 1235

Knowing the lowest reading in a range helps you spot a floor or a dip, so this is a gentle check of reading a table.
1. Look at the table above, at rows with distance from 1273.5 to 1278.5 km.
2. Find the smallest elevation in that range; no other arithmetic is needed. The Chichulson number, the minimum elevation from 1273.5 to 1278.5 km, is 99.38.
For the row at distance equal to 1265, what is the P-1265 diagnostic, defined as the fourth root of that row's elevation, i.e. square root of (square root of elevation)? 3.07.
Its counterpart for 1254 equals 2.53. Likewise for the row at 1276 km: 3.18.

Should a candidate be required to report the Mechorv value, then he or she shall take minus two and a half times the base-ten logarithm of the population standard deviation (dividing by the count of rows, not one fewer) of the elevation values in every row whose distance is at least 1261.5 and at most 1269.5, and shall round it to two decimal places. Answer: -1.99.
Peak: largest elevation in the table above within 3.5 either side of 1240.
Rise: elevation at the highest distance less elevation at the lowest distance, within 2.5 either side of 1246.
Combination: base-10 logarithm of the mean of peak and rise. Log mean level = 1.53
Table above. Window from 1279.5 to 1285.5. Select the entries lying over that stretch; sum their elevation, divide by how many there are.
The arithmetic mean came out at 100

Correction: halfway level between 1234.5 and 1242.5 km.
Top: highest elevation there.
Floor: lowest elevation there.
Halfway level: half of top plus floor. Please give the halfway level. 82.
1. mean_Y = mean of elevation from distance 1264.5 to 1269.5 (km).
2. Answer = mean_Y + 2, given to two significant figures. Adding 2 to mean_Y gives 93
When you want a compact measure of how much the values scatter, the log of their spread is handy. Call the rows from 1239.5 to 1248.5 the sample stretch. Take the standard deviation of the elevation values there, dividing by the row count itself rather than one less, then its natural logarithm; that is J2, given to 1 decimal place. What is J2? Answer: 2.1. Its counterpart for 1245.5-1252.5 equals 2.2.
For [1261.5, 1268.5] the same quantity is 1.8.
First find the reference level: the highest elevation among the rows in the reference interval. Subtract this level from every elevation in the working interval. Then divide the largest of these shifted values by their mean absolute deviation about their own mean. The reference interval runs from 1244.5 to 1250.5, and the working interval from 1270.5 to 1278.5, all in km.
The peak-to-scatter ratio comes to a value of 20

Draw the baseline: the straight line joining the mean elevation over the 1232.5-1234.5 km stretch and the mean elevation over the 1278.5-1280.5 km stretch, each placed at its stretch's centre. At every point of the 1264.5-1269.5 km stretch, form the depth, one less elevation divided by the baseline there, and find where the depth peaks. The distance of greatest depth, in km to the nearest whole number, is 1266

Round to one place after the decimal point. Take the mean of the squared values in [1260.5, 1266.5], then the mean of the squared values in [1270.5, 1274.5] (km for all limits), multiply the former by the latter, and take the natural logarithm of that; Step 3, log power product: 18.0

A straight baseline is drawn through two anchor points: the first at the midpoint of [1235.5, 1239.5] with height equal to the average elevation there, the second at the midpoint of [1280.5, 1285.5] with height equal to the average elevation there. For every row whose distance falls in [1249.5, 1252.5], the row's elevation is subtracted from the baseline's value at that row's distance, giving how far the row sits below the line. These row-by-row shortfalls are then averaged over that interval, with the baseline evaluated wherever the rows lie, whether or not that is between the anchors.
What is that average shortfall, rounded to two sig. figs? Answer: 44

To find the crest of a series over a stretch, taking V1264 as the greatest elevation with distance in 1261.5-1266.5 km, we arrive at 88.54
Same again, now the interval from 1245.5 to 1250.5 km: 68.8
